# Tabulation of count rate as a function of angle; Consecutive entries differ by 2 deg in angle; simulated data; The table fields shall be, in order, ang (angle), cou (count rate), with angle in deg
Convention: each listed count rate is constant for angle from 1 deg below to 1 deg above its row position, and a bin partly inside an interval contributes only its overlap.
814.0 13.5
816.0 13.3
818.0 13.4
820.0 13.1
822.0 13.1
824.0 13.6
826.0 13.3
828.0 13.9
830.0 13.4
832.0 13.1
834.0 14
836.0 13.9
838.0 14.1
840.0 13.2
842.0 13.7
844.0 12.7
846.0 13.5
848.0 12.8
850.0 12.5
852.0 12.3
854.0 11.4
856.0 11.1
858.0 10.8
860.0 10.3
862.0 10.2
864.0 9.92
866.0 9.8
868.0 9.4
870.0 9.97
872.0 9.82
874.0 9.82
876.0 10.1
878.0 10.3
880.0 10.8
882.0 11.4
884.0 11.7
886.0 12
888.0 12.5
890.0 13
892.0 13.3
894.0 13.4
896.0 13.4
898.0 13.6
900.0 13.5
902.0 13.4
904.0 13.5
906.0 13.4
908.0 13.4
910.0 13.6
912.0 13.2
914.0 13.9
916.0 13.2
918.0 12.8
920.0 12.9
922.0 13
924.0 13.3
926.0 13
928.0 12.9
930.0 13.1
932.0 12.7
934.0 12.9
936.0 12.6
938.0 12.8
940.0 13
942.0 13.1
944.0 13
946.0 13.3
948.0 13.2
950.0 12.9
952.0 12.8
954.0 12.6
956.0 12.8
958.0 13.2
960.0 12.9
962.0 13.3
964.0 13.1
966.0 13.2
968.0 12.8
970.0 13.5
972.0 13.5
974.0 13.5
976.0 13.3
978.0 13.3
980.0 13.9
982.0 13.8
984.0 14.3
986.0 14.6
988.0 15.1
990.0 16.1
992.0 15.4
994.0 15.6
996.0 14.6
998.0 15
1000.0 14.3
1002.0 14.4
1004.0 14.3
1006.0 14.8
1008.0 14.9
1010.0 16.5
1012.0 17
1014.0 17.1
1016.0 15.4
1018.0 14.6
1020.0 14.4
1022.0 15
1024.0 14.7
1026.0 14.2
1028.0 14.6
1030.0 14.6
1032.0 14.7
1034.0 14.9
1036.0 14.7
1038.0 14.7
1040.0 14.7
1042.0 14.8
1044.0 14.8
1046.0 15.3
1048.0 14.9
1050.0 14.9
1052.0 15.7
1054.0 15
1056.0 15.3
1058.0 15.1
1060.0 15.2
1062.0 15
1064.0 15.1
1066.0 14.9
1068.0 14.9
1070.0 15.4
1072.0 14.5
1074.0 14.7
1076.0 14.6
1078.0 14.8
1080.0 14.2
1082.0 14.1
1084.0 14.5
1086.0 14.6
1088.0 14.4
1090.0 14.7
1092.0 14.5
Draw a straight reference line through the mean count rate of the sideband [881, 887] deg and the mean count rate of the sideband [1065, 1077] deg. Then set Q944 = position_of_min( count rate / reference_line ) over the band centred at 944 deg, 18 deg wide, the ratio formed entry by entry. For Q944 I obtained 952.0 deg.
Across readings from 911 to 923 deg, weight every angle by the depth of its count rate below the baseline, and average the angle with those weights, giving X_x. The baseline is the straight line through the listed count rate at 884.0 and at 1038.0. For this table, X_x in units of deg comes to 915.8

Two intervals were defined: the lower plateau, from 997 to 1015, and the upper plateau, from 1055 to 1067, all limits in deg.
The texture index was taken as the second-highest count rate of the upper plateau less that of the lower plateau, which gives -1.8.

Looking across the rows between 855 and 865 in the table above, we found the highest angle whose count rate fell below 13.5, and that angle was 864.0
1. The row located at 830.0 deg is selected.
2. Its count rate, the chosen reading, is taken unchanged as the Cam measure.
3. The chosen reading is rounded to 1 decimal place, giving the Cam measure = 13.4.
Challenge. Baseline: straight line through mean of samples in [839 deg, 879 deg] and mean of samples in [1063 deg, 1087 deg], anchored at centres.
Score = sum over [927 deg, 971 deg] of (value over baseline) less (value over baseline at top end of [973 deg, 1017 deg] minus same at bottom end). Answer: 22.5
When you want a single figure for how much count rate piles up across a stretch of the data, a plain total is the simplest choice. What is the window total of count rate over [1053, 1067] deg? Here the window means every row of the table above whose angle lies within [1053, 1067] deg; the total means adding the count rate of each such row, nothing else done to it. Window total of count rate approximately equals 106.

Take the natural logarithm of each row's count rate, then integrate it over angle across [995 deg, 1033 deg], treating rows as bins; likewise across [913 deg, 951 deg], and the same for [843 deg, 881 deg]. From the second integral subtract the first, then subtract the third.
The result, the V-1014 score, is -95.9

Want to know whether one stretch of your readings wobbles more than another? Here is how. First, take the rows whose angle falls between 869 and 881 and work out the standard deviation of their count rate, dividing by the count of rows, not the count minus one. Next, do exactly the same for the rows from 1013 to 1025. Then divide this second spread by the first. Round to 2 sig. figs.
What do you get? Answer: 2.7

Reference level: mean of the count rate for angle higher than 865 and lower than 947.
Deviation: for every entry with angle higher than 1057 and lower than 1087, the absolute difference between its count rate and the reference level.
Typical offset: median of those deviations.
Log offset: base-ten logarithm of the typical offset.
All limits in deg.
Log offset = 0.4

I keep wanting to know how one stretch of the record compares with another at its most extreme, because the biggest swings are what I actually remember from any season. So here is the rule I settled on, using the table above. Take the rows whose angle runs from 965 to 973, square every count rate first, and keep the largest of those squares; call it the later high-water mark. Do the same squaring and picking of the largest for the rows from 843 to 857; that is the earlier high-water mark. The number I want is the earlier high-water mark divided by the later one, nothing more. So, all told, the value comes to 1.0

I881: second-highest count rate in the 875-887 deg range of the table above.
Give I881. 11.7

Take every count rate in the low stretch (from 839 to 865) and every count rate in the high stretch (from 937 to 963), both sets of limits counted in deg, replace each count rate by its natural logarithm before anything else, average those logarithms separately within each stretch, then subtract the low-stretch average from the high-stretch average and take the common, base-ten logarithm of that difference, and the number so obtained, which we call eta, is -1.02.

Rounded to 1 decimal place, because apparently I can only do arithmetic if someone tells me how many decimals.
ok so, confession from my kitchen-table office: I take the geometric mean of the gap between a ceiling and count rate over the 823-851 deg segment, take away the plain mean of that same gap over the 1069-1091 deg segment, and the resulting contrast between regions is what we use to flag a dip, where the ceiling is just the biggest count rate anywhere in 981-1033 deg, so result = 1.2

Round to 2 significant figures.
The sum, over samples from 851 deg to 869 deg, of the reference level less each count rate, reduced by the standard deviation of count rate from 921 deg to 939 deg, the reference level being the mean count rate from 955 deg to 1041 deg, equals 35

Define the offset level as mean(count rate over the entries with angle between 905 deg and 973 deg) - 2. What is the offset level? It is 11.1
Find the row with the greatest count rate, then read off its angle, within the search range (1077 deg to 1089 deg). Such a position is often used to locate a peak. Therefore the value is 1078.0 deg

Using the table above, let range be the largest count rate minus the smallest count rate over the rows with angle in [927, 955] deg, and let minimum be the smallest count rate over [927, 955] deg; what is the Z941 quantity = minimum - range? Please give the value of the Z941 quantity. 11.9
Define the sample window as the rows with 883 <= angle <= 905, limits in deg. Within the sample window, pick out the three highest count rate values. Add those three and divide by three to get 13.5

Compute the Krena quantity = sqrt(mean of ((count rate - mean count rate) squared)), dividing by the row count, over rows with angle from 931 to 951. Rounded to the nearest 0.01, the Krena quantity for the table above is 0.21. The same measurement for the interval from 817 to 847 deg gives 0.39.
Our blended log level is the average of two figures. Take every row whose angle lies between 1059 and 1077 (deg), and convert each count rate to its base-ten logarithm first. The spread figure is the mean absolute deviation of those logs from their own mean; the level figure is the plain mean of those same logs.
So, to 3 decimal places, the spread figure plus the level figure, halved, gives 0.590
